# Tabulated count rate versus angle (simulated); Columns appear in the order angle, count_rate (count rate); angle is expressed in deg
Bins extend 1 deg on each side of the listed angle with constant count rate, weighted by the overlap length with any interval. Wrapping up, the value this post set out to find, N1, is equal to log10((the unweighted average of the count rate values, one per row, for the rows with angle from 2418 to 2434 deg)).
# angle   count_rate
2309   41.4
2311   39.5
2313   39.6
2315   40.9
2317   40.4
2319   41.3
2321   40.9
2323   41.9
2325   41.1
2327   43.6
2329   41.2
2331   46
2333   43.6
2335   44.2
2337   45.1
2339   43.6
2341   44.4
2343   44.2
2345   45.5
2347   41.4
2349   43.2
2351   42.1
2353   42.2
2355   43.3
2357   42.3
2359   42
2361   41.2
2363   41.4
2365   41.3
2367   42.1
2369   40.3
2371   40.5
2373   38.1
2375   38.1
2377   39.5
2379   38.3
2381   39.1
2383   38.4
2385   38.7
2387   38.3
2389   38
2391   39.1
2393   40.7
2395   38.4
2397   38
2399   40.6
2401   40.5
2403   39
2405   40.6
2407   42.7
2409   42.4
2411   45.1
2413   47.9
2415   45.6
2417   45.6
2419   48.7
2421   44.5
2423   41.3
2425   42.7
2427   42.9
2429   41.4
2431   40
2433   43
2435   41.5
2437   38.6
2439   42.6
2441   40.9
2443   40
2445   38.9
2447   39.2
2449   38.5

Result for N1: 1.63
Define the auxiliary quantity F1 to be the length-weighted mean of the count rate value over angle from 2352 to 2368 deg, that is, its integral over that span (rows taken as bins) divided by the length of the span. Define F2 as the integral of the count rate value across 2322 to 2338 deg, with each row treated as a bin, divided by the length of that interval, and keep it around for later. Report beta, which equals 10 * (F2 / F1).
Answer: 10.3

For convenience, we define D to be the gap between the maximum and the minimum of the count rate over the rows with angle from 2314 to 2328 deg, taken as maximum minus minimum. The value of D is 3.2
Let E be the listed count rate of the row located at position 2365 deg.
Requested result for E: 41.3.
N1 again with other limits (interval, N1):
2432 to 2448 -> 1.61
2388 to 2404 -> 1.59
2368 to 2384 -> 1.59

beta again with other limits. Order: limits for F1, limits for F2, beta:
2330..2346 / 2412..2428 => 10.1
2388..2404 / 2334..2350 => 11.2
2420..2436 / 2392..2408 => 9.5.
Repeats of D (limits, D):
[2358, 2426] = 10.7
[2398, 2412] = 6.1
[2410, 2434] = 8.7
